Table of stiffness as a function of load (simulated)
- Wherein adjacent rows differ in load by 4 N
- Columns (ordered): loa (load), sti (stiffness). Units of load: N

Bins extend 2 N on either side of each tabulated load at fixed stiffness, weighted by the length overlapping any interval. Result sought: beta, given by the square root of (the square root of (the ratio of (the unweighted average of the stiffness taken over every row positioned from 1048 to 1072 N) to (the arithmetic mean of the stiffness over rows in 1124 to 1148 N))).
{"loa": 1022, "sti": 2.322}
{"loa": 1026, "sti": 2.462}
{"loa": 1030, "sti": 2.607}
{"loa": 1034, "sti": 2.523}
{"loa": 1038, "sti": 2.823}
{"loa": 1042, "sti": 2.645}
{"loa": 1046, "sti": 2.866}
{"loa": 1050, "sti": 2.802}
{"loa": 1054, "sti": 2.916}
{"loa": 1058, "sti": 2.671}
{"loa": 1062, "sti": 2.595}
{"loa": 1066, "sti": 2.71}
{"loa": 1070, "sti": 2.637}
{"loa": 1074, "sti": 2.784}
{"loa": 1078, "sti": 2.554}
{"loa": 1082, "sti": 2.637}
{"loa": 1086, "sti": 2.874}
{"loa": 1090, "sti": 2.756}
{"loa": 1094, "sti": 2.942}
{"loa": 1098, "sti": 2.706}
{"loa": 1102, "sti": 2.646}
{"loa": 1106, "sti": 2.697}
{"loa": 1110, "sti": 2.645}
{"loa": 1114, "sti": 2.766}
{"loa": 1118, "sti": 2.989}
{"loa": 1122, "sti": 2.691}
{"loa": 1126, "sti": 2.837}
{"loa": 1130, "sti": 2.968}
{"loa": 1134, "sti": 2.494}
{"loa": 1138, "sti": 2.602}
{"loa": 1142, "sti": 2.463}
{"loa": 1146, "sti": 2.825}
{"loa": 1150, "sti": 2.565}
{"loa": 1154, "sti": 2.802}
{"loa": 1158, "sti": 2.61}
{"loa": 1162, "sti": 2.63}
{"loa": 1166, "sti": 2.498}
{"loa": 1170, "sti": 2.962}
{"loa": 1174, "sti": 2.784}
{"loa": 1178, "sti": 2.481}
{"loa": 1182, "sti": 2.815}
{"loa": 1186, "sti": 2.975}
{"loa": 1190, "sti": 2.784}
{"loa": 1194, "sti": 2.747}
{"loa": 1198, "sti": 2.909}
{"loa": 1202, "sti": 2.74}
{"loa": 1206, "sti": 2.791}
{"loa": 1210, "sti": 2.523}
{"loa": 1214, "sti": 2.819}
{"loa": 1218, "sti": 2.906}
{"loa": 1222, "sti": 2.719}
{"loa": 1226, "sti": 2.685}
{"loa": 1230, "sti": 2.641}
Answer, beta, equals 1.00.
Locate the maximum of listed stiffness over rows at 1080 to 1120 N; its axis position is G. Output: 1118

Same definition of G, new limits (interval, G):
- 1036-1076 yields 1054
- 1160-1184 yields 1170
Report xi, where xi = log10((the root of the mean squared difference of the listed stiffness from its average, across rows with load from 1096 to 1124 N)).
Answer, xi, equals -0.96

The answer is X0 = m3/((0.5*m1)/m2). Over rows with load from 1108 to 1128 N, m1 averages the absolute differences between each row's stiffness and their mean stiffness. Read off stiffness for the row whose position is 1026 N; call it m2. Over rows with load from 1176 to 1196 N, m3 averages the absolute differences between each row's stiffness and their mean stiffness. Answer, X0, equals 5.7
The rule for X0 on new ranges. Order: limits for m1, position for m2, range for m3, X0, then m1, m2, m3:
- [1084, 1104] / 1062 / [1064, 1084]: 3.5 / 0.099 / 2.595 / 0.07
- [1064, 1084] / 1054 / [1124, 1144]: 16.2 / 0.066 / 2.916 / 0.18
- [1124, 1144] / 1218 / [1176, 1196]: 3.7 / 0.184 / 2.906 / 0.12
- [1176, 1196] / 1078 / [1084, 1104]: 4.3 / 0.117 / 2.554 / 0.10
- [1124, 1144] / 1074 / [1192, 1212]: 2.7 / 0.184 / 2.784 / 0.09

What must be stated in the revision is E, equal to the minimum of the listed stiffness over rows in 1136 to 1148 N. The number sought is 2.463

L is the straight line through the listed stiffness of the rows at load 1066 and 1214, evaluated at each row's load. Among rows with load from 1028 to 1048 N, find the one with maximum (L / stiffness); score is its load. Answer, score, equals 1034 N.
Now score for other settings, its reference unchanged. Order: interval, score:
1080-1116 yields 1110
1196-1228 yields 1210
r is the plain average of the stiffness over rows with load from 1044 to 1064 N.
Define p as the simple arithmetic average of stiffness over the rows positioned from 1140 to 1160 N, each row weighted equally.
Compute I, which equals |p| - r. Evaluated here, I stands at -0.12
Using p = 2.65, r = 2.77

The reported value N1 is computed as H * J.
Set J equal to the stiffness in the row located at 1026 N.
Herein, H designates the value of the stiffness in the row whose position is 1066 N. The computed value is 6.7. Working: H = 2.71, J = 2.462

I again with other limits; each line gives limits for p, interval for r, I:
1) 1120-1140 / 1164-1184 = 0.01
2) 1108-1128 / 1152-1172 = 0.09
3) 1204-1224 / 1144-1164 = 0.07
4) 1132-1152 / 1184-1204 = -0.24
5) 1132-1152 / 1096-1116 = -0.10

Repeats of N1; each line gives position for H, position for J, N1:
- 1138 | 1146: 7.4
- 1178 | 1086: 7.1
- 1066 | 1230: 7.2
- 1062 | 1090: 7.2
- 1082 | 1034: 6.7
